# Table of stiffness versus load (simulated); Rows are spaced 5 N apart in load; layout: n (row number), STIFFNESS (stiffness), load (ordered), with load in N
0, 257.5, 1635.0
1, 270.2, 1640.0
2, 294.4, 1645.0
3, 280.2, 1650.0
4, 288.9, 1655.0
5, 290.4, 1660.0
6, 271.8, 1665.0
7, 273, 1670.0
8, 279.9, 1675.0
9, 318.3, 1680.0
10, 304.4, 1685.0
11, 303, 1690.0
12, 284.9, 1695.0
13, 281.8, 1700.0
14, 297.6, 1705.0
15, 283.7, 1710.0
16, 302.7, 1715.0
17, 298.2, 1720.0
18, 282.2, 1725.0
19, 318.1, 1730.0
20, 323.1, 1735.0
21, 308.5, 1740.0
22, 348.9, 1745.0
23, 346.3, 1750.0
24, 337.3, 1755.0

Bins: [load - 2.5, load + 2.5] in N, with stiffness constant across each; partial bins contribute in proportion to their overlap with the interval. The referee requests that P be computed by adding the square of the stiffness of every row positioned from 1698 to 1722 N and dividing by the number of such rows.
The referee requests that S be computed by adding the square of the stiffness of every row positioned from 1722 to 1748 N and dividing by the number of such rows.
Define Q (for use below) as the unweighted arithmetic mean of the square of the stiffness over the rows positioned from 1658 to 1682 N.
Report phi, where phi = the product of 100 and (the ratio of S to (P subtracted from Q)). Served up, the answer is -3022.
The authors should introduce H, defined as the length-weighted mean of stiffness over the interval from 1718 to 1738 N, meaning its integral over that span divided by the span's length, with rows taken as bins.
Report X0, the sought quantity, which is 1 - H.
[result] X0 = -305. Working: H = 306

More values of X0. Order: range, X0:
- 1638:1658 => -283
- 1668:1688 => -294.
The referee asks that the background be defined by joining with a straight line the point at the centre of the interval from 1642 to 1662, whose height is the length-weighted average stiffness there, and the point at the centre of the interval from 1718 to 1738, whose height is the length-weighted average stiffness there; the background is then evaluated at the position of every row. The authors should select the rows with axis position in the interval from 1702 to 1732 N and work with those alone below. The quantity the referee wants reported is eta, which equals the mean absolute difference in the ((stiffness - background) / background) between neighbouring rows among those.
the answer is 0.060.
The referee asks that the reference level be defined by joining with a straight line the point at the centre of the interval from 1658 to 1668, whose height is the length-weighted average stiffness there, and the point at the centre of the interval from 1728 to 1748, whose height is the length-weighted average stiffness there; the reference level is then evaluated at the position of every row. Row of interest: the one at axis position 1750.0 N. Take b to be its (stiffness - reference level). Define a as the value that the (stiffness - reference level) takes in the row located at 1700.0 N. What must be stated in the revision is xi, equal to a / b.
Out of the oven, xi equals -1.5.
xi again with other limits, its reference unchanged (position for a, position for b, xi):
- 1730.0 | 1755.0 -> -1.4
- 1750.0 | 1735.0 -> -30.5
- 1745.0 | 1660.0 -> 1.6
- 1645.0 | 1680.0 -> 0.9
